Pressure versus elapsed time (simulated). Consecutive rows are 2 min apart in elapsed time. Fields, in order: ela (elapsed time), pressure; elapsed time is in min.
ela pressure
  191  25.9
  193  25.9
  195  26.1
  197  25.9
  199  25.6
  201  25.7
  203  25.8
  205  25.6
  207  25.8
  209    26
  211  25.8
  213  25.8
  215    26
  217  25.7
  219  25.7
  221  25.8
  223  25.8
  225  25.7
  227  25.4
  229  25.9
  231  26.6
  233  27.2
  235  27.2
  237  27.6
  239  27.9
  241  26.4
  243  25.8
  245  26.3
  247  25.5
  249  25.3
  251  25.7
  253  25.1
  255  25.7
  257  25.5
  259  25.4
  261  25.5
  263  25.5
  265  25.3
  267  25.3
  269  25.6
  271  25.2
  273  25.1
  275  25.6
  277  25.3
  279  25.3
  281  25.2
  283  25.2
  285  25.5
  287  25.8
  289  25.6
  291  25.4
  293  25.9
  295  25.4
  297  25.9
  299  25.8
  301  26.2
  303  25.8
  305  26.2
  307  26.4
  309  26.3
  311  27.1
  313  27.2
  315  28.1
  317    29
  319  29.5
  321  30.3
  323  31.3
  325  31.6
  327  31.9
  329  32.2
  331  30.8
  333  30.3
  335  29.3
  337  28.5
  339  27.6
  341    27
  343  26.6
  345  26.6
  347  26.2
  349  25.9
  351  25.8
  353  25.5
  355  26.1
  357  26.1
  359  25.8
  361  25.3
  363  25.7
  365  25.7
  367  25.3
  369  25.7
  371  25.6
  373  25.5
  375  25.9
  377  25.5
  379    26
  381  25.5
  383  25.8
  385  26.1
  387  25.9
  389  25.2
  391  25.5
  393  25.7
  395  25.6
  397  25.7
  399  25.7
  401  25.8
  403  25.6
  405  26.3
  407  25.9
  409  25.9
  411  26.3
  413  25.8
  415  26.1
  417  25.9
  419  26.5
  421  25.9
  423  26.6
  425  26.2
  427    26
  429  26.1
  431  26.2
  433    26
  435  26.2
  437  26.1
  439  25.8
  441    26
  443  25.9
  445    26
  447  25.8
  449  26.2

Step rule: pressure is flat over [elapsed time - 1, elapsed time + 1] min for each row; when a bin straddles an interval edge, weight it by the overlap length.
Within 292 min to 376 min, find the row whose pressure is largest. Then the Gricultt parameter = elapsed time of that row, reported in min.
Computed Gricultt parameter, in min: 329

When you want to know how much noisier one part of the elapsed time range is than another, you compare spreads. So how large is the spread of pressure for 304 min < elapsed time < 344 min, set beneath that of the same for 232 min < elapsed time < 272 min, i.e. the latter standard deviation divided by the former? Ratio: 0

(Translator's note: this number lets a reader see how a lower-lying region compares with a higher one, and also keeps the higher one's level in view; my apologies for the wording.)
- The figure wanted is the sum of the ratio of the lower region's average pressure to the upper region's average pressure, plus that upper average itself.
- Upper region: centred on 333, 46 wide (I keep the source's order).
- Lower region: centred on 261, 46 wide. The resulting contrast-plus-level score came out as 29.4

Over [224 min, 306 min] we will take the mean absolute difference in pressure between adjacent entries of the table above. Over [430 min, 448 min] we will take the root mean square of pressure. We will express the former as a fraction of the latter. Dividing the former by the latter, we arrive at 0.014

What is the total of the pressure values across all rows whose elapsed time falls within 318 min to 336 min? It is 277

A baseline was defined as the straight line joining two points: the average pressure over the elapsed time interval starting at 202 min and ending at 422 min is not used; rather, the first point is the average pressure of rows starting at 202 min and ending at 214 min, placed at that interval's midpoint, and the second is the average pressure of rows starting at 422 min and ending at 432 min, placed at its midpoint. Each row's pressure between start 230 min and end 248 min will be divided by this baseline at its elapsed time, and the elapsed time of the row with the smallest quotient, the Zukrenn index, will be 247 min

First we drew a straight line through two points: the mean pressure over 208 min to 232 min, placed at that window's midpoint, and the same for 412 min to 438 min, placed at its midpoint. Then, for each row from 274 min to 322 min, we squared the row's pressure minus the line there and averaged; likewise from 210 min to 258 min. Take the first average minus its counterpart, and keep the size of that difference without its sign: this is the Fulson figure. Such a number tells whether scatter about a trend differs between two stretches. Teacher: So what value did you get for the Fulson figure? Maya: 1.6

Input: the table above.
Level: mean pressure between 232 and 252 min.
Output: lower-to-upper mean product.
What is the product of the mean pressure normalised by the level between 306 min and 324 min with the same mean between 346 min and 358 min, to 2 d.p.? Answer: 1.05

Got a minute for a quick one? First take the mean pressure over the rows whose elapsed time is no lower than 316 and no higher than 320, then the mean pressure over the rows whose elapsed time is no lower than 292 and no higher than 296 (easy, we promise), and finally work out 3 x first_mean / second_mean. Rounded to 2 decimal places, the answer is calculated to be 3.42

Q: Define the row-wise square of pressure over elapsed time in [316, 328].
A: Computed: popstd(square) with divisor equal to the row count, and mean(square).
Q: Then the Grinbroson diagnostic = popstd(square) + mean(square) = 1004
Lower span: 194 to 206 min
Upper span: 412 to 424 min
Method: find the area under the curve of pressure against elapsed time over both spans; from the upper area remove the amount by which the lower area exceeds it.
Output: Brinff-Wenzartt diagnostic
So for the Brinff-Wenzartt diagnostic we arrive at 318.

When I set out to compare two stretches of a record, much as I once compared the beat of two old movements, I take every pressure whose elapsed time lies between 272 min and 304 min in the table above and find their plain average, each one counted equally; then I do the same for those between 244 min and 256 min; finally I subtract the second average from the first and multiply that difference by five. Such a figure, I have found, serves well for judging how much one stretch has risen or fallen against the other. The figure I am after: 0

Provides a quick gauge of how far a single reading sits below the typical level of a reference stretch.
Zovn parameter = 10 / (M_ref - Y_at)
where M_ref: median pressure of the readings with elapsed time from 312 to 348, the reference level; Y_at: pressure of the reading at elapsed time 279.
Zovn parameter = 2.60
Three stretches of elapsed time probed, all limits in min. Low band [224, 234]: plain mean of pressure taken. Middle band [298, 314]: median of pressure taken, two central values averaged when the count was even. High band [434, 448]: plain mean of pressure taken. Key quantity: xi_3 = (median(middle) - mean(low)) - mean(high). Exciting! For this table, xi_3 -25.9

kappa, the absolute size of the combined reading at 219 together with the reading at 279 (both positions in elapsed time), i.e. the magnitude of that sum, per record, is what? 51.0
